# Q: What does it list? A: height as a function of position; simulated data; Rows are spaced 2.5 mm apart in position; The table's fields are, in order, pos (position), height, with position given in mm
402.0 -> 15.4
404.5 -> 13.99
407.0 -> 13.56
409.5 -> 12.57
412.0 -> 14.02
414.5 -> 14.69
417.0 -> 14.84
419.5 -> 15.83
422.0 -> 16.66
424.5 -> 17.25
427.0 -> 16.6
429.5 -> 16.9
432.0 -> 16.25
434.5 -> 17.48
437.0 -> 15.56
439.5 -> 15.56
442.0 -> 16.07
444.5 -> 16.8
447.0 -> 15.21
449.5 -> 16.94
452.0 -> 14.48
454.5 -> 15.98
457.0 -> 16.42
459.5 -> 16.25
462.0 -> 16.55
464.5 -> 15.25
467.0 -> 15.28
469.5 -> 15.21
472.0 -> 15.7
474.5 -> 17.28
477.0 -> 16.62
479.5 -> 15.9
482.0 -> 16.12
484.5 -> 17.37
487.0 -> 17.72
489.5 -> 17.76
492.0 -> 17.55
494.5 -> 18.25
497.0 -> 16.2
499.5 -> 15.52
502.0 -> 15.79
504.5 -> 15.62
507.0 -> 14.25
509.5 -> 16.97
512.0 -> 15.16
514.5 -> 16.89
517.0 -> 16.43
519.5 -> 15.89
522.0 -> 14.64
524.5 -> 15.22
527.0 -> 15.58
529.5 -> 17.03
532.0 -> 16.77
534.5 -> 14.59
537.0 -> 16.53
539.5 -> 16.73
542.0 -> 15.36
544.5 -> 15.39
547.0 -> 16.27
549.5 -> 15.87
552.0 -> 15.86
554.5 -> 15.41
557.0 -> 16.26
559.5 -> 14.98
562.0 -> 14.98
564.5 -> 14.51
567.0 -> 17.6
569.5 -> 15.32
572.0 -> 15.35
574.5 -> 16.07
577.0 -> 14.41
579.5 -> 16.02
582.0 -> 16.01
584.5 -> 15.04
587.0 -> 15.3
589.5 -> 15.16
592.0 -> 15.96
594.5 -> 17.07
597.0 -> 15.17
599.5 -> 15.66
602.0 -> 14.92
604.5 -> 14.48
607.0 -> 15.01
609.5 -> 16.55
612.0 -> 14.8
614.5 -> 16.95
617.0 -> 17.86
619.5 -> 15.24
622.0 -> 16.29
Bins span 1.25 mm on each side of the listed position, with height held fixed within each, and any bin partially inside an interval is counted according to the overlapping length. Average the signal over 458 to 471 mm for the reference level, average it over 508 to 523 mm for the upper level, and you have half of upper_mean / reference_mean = 0.509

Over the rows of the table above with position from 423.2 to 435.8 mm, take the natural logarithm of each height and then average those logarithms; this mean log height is 2.83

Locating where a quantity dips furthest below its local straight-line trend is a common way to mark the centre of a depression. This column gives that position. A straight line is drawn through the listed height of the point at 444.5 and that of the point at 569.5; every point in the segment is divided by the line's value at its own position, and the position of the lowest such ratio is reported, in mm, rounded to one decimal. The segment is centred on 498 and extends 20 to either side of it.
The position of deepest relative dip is 507.0 mm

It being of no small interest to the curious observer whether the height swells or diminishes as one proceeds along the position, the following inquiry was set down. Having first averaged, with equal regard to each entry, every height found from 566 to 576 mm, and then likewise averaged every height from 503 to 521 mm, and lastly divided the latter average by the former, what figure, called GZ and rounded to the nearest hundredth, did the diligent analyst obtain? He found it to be 0.99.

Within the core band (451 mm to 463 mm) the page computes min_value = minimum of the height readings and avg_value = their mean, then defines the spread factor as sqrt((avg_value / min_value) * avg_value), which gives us 4.19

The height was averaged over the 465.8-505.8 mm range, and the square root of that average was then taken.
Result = 4.06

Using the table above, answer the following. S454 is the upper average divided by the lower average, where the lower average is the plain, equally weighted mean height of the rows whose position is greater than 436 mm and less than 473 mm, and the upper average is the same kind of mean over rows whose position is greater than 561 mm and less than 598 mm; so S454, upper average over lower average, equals 0.99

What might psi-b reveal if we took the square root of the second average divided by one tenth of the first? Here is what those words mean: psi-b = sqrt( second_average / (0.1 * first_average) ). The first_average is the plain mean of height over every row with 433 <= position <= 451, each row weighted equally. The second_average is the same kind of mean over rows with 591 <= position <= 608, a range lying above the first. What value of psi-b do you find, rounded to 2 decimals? 3.09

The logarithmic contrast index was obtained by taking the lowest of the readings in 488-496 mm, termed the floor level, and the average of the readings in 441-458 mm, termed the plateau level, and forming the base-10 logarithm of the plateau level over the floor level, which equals -0.041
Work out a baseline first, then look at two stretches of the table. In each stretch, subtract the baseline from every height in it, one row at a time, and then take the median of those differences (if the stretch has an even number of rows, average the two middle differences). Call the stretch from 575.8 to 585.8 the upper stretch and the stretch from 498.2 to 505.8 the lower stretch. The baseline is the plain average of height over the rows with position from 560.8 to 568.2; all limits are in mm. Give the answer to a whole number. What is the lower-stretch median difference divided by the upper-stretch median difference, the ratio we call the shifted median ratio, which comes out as 0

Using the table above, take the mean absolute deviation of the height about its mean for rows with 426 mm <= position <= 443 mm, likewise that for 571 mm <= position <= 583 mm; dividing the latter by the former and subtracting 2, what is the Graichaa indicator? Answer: -1.0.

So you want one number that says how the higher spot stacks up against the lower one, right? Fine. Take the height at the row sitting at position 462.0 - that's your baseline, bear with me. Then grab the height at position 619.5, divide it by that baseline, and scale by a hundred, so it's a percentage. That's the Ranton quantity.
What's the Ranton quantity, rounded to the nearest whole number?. 92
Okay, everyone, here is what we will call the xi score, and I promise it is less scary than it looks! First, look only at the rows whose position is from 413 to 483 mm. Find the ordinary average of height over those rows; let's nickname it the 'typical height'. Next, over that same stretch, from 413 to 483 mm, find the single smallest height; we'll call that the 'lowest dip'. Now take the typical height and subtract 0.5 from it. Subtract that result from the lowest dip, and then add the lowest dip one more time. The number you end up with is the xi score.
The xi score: 13.4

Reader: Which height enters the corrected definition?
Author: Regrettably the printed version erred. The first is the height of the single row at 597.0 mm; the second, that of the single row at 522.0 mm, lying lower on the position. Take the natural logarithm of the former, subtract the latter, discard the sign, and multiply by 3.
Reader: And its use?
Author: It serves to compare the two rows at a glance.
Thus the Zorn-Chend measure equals 35.8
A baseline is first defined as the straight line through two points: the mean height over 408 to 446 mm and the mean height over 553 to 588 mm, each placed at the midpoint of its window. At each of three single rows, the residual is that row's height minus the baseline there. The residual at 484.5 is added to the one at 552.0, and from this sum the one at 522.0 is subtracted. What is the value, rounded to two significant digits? 3.0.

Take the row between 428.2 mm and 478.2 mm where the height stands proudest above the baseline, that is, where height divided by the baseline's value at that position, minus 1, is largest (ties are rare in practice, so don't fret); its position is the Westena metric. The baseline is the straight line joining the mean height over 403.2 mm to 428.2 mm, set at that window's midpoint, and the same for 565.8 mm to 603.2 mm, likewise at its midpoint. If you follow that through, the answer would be 434.5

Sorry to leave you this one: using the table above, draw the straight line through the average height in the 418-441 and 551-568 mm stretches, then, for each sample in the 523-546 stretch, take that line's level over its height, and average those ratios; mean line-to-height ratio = 1.00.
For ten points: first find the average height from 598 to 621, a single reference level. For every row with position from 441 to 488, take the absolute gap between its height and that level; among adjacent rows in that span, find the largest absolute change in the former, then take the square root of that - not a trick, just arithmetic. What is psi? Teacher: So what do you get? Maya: 1.24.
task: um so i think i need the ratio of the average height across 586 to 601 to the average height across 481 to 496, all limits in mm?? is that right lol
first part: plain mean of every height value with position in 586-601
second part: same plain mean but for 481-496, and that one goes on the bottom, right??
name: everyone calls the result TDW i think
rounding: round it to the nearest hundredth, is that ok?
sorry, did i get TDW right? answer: 0.90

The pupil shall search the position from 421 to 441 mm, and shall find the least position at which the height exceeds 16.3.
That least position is 422.0 mm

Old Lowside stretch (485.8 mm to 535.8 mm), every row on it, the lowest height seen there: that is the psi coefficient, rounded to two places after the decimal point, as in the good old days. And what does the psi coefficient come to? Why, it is 14.25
